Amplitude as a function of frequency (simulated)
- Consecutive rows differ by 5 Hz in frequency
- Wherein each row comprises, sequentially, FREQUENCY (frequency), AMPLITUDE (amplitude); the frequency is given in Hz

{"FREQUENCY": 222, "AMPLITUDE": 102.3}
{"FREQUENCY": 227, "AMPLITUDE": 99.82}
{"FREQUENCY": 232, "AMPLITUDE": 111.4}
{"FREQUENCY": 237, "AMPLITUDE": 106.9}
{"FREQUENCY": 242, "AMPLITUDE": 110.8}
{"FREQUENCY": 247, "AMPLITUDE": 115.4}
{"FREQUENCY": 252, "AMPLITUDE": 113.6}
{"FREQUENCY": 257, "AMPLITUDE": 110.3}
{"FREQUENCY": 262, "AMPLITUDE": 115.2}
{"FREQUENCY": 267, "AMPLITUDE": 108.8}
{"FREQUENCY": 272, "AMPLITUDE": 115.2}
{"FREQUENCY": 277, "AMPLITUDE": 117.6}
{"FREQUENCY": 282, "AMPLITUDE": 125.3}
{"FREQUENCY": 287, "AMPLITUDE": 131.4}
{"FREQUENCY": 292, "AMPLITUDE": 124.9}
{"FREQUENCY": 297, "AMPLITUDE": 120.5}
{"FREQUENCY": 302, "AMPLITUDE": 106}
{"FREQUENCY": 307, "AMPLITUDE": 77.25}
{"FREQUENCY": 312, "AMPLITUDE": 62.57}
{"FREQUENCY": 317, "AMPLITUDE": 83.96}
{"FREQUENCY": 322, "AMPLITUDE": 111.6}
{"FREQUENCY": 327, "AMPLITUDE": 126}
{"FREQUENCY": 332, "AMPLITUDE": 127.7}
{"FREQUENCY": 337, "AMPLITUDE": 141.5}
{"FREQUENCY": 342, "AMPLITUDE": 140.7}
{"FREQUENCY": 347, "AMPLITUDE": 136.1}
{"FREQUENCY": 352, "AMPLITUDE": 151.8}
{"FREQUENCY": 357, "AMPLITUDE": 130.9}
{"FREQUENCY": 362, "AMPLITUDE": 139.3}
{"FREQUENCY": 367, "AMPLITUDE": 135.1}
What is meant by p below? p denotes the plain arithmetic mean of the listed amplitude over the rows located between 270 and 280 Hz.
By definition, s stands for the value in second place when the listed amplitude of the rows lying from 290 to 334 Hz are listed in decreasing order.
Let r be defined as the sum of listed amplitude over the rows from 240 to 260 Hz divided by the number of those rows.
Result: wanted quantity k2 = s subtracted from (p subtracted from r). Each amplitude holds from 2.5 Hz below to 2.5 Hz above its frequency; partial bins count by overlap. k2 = -130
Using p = 116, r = 112.5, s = 126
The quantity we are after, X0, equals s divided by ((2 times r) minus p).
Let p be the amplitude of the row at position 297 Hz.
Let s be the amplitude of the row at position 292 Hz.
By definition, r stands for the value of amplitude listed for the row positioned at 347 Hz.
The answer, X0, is 0.82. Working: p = 120.5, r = 136.1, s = 124.9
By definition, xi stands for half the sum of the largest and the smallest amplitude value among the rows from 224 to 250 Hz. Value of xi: 108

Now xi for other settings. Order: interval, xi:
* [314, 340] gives 113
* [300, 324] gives 87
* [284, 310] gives 104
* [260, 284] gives 117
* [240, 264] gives 113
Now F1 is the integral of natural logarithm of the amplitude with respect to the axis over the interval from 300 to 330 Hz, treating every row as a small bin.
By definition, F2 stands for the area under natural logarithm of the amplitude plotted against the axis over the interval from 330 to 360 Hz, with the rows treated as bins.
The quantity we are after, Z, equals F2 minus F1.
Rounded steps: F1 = 136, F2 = 148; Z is 12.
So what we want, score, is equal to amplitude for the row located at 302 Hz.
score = 106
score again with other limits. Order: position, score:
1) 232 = 111.4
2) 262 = 115.2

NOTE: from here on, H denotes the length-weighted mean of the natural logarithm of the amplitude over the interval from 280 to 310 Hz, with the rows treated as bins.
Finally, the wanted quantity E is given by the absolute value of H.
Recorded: 4.71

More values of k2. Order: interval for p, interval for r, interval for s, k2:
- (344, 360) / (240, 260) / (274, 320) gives -152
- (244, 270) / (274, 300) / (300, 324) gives -95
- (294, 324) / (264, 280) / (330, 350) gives -120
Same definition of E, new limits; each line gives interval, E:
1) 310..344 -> 4.70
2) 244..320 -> 4.67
